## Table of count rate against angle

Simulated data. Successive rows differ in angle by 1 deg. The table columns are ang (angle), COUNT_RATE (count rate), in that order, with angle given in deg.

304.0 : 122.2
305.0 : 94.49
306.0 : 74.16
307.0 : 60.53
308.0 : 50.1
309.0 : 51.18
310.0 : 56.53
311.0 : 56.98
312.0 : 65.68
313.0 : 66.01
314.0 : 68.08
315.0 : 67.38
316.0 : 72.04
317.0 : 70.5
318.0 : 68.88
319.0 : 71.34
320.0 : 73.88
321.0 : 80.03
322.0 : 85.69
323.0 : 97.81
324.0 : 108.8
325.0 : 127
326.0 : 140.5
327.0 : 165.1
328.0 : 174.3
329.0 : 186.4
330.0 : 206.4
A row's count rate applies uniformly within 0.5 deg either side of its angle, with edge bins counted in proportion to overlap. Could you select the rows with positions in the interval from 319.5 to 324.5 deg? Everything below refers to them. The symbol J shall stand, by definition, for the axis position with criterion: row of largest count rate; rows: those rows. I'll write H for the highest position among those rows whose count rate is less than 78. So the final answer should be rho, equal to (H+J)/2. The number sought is 322.0 deg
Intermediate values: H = 320.0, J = 324.0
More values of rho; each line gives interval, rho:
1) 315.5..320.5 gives 320.0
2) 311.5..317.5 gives 316.5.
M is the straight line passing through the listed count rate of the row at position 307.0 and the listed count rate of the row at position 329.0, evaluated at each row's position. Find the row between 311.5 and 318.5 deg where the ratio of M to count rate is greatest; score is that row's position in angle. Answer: 318.0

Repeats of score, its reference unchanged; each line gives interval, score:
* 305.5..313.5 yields 311.0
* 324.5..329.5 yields 325.0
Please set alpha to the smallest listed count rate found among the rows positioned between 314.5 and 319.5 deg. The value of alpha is 67.38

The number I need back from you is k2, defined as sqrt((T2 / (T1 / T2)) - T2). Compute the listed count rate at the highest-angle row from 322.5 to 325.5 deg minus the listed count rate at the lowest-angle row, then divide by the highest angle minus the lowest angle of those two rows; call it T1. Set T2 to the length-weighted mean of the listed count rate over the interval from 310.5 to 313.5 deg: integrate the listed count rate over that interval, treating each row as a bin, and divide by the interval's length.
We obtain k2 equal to 14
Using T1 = 15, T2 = 63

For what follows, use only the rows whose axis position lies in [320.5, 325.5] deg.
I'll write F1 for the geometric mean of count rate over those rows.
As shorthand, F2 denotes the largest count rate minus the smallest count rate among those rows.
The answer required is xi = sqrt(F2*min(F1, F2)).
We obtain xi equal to 47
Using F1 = 98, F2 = 47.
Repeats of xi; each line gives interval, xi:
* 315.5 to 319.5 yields 3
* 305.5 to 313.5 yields 24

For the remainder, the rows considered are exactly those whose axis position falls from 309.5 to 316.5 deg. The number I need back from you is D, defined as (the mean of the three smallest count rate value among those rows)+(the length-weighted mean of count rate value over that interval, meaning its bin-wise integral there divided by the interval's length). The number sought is 124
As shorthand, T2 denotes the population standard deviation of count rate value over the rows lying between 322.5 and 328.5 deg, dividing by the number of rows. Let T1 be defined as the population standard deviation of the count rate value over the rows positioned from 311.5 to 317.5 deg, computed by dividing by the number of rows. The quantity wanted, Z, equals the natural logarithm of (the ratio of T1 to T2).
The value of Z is -2.5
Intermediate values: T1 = 2.3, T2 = 28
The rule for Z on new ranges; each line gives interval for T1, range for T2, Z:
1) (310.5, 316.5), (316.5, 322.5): -0.3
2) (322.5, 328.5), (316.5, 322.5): 1.5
